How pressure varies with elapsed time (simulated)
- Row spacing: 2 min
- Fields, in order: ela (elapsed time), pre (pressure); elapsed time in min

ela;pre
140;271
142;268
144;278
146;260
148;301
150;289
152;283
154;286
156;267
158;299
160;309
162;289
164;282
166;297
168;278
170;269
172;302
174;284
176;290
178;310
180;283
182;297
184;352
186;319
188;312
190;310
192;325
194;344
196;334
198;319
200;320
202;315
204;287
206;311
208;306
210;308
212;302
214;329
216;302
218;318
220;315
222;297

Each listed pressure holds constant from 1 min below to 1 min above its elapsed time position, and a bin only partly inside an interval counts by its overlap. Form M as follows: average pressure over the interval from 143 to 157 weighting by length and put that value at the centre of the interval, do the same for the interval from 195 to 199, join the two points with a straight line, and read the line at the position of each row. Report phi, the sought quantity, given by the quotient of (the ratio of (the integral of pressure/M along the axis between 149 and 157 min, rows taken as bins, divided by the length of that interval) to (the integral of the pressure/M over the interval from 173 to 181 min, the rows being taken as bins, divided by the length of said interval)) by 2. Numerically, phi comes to 0.522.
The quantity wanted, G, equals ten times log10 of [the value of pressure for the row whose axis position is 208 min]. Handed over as 24.9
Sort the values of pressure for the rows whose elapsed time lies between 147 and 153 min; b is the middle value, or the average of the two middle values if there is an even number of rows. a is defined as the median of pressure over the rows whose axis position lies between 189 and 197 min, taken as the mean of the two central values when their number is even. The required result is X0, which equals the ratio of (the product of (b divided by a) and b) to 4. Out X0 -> 63.4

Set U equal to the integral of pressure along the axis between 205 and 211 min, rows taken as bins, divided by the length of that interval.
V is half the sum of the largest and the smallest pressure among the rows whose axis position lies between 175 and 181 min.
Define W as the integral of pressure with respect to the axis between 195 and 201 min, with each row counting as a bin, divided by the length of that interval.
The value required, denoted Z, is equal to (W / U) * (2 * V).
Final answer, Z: 624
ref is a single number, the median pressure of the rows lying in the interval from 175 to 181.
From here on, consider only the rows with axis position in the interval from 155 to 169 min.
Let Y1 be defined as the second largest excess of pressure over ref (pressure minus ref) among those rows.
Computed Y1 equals 9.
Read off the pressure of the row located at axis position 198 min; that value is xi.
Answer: 319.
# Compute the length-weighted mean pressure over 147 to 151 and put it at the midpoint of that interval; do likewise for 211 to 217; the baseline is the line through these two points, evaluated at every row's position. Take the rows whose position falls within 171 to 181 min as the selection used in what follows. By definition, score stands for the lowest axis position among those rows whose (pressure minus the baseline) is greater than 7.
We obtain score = 178 min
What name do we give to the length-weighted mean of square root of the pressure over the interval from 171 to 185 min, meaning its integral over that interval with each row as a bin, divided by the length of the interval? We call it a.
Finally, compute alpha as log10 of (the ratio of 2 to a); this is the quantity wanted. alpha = -0.939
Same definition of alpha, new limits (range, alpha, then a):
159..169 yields -0.931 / 17.1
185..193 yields -0.949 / 17.8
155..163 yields -0.931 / 17.1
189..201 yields -0.955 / 18.0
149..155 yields -0.927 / 16.9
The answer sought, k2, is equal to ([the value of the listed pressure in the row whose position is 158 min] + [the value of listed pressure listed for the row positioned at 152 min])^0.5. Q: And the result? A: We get 24.1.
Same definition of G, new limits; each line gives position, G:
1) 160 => 24.9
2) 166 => 24.7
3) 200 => 25.1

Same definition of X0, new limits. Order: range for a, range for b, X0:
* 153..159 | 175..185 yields 77.1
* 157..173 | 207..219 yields 80.4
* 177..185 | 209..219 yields 78.1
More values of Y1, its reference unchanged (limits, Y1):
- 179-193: 35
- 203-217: 21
